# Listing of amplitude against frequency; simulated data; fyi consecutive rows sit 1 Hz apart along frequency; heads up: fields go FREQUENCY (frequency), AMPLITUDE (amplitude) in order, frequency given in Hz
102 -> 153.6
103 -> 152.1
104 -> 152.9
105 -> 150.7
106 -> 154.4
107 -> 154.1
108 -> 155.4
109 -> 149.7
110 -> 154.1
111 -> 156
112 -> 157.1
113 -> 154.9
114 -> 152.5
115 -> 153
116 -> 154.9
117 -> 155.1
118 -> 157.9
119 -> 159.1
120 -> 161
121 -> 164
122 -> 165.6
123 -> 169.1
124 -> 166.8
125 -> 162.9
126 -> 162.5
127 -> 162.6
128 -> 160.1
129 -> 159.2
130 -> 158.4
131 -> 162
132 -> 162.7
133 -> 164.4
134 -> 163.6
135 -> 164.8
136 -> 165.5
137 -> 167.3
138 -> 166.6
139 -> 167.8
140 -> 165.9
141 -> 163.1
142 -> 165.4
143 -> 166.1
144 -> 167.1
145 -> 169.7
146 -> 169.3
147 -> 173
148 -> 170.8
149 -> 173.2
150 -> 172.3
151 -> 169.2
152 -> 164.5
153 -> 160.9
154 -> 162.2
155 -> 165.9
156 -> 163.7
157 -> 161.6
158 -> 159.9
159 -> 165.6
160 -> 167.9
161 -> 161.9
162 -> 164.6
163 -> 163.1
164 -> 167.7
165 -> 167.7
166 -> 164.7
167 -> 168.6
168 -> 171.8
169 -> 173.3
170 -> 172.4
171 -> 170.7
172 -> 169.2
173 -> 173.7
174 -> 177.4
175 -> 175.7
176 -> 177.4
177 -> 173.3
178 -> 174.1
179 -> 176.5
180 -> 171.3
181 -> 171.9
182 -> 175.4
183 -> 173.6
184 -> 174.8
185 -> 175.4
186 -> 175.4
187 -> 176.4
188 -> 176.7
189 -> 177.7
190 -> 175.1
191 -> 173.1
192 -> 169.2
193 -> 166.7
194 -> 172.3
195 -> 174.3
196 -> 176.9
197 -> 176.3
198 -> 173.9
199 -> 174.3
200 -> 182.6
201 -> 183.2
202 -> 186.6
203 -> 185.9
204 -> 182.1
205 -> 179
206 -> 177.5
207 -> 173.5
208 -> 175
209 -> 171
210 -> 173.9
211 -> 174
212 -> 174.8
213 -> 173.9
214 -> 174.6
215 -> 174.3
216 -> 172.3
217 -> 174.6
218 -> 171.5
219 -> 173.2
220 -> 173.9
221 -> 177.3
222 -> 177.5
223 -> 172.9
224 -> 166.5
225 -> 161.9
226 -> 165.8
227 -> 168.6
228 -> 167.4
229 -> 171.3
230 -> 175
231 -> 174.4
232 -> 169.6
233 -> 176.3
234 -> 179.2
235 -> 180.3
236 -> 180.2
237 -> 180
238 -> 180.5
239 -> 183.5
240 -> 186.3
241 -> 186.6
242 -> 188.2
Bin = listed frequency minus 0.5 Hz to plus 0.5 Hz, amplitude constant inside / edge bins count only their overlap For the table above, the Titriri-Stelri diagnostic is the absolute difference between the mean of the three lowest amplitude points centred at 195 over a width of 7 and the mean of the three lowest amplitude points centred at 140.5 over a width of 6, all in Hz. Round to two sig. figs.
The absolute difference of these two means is 4.6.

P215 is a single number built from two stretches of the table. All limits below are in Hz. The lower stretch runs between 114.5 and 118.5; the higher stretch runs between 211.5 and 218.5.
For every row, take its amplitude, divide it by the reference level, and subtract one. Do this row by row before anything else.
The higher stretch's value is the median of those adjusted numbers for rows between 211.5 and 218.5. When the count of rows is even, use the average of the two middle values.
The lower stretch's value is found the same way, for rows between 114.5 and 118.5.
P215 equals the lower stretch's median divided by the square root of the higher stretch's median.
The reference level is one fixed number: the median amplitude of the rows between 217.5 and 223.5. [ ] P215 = -1.6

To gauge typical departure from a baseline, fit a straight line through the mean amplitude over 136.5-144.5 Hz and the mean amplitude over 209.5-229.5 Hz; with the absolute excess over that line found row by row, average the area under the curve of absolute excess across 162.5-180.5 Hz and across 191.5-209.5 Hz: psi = 96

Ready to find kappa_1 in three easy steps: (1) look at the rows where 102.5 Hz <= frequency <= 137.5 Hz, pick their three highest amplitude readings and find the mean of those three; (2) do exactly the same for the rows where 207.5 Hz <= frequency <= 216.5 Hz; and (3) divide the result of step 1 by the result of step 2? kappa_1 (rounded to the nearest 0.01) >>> 0.96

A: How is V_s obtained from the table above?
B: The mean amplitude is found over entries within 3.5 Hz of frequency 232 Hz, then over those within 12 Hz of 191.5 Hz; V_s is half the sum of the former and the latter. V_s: 175.5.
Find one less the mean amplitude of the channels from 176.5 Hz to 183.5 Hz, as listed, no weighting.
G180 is -173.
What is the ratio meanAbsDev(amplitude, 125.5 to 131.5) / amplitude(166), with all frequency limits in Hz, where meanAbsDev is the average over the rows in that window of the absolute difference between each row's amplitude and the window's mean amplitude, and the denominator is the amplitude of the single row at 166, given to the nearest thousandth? 0.010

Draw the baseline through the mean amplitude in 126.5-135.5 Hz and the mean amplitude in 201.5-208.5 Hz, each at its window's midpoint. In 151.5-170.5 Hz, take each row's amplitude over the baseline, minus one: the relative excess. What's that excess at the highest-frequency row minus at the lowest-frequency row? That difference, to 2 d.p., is 0.02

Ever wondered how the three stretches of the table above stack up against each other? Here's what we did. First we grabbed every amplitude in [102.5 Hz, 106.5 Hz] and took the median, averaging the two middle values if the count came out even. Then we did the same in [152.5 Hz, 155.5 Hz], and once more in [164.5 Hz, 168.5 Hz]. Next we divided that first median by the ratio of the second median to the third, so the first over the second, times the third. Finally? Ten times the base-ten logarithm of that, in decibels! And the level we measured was 21.99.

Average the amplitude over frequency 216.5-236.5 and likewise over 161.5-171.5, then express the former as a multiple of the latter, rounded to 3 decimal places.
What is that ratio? 1.026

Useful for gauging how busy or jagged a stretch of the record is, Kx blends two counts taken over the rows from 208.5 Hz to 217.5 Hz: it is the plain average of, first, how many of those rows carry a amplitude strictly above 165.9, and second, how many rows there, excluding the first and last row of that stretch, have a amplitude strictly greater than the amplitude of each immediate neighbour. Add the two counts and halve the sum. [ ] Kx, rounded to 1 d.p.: 5.5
